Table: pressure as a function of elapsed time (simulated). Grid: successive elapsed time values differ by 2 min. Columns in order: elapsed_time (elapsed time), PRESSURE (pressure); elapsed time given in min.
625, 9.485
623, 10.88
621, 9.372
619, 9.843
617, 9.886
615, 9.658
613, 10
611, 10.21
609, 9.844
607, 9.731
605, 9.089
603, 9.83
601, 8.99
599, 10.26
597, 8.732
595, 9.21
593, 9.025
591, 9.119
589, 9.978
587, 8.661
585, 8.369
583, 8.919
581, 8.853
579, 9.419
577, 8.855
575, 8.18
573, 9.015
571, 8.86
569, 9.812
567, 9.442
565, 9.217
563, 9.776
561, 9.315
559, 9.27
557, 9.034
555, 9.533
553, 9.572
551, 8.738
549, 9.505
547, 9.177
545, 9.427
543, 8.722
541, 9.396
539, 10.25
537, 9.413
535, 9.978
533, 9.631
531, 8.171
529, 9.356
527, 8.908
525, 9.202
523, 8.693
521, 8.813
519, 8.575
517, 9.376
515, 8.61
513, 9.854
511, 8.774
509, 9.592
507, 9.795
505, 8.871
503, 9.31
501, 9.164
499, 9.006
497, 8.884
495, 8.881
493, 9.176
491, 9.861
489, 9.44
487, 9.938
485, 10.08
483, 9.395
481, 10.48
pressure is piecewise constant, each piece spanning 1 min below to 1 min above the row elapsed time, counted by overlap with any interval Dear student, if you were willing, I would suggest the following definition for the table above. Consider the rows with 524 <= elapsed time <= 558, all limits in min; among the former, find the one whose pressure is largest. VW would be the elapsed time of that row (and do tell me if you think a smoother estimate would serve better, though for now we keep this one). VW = 539 min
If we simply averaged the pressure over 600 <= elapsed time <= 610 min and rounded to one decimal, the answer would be 9.5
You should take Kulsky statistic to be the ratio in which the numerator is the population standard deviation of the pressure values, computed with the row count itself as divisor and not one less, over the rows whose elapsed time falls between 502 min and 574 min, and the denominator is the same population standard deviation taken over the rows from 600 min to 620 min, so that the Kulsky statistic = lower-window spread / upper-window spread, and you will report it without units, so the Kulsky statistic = 1.2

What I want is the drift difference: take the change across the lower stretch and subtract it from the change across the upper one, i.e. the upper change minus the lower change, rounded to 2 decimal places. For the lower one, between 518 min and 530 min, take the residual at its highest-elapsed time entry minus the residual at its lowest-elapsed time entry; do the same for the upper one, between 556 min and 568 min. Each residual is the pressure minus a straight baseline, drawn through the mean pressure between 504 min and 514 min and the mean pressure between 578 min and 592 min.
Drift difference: -0.37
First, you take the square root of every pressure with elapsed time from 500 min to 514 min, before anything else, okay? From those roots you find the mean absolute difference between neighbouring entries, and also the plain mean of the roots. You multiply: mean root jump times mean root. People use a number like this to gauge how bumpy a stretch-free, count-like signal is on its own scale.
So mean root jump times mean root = 0.30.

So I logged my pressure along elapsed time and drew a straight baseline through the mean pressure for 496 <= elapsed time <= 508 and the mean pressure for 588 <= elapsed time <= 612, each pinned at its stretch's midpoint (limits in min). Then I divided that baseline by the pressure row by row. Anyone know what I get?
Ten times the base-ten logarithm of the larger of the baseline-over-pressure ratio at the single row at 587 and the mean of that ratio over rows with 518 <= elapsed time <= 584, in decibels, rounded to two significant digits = 0.38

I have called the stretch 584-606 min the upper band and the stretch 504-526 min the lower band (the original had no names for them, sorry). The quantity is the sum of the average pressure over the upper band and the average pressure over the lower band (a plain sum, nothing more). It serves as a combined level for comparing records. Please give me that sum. 18.3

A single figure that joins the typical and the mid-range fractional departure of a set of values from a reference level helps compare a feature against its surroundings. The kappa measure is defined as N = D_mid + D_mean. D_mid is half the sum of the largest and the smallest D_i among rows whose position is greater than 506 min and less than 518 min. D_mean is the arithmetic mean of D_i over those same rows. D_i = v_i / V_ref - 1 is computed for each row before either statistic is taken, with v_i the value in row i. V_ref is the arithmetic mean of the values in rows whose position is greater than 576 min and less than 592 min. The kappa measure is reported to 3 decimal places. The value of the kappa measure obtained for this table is 0.058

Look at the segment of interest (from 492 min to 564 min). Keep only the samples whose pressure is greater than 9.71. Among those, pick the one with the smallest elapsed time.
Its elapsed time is 507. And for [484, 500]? 485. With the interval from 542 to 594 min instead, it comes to 563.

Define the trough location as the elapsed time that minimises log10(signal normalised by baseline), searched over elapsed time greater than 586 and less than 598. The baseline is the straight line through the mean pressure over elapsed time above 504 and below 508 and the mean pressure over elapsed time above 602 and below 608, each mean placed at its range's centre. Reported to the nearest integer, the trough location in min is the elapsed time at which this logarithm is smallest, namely 587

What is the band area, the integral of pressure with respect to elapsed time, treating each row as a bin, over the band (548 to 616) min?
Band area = 632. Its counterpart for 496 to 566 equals 646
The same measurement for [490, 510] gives 185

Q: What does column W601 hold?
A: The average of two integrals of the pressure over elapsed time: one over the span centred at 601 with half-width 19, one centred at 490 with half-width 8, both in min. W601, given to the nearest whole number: 255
